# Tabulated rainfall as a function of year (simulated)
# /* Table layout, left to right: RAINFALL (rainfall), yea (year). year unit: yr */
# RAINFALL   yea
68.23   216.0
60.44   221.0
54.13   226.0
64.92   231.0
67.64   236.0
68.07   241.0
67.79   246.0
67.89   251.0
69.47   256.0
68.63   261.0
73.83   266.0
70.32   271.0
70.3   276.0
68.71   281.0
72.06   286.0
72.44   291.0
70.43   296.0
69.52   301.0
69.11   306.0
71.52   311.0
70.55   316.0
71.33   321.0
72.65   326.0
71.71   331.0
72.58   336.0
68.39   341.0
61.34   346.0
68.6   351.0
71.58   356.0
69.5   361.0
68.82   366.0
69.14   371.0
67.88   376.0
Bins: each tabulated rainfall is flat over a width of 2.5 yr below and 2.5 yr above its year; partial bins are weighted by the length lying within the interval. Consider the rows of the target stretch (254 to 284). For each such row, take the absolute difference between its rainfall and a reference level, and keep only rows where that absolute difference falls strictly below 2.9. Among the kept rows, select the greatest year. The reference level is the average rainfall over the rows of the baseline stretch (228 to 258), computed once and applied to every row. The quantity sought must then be 281.0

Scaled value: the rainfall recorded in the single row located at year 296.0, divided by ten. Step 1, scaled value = 7.04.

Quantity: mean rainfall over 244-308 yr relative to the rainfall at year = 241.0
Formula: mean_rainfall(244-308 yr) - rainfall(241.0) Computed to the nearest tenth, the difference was 2.0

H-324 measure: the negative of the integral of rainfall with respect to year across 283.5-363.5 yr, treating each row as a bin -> -5617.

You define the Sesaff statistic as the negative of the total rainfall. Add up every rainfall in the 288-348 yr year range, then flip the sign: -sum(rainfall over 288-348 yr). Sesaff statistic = -842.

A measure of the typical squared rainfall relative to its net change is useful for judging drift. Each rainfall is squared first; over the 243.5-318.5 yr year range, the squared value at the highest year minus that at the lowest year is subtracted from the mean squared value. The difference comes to 4545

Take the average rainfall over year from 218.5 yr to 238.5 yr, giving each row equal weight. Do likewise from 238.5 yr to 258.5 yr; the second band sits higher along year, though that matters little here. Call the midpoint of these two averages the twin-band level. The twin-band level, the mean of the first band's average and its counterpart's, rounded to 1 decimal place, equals 65.0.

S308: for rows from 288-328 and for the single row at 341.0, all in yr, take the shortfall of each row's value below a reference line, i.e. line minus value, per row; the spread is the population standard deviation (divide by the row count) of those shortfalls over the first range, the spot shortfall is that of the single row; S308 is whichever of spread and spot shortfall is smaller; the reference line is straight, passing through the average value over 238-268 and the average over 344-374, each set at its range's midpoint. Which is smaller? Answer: 0.0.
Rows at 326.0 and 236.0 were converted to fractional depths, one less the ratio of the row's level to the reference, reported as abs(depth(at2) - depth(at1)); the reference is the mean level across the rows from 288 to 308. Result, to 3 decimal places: 0.071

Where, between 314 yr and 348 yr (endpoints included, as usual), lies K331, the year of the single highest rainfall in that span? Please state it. 326.0 yr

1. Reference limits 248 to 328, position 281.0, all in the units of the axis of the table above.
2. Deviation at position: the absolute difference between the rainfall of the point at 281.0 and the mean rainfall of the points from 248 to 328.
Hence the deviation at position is 1.8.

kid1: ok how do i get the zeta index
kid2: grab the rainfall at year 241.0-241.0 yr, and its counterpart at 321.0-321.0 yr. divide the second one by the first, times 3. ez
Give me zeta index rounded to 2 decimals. 3.14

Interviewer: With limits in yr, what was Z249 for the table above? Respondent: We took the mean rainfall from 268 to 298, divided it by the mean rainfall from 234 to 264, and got 1.04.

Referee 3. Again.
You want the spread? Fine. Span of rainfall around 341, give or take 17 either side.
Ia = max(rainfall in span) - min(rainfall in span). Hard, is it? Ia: 11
